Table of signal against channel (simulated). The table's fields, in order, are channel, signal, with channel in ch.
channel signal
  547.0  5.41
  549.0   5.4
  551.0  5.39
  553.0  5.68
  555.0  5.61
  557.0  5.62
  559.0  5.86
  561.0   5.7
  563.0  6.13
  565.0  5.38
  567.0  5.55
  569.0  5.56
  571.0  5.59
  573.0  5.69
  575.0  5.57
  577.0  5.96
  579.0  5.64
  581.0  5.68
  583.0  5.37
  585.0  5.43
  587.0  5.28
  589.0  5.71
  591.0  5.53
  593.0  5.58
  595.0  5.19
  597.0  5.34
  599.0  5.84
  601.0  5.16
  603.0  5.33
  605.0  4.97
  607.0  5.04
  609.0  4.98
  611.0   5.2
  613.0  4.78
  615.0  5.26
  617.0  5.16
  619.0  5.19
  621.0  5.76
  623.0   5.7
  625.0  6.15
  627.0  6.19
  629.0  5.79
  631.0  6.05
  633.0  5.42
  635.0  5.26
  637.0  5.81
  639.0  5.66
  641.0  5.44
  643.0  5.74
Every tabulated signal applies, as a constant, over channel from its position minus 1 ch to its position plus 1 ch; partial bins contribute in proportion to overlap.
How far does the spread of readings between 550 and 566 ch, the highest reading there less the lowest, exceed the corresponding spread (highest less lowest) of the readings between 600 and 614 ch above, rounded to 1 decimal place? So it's 0.2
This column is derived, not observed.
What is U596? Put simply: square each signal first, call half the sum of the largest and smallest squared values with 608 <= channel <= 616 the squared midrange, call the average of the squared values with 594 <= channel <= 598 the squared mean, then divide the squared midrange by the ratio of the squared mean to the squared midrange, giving 23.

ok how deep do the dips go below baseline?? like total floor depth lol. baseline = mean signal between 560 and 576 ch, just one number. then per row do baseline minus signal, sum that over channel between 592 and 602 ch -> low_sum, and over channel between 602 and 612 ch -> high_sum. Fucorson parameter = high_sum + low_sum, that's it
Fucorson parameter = 3.8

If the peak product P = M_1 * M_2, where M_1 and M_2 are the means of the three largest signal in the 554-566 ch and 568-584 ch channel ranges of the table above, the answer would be 34.1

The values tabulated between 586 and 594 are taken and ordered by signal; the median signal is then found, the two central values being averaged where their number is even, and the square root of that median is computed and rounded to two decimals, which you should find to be 2.36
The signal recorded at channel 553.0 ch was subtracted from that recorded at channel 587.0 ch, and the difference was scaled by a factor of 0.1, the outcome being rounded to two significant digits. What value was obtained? -0.040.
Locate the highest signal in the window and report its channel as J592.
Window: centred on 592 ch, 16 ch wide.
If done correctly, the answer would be 599.0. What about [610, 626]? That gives 625.0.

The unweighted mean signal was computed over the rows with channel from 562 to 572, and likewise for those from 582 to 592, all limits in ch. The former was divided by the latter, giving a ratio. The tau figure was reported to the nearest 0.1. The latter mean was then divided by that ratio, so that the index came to 5.3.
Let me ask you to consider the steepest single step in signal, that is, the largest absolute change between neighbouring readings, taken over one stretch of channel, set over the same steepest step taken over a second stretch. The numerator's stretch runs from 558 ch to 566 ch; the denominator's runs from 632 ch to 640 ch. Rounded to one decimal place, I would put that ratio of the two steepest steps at 1.4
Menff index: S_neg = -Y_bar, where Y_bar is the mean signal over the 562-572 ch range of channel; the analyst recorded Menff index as -5.64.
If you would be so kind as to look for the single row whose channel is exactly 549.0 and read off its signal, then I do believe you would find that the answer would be 5.4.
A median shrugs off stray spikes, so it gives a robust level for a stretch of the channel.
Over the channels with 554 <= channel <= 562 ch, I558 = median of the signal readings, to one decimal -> 5.7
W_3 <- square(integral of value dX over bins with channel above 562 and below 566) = 530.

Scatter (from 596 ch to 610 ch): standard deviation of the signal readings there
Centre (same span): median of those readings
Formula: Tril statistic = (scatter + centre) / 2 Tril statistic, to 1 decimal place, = 2.7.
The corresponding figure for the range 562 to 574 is 2.9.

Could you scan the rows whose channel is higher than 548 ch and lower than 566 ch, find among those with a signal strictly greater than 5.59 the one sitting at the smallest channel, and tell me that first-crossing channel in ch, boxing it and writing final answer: 553.0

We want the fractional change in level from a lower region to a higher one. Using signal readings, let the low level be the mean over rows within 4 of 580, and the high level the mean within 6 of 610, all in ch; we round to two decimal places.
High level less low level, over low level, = -0.11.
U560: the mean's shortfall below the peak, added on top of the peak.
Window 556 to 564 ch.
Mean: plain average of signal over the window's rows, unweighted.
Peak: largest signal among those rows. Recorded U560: 6.43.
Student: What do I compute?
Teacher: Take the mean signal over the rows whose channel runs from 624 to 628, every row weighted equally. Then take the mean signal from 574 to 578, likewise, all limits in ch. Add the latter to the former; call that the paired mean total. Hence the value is 11.9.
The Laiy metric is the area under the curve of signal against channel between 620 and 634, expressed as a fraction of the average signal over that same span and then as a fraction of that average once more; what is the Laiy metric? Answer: 2.39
